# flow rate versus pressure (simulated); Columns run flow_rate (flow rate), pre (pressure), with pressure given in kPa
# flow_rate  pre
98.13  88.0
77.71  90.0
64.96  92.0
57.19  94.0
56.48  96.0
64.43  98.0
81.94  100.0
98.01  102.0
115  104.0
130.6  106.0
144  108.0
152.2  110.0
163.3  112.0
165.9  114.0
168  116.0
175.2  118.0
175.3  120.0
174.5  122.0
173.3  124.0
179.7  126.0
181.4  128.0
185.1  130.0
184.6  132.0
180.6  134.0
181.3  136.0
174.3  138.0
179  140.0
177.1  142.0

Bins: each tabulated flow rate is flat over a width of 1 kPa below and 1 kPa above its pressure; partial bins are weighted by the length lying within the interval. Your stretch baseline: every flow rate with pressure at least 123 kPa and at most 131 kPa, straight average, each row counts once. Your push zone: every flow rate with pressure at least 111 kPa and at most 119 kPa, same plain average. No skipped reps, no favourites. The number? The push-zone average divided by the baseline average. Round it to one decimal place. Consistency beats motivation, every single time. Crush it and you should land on 0.9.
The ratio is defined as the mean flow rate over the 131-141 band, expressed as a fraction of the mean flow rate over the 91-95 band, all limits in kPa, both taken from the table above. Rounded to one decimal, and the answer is 2.9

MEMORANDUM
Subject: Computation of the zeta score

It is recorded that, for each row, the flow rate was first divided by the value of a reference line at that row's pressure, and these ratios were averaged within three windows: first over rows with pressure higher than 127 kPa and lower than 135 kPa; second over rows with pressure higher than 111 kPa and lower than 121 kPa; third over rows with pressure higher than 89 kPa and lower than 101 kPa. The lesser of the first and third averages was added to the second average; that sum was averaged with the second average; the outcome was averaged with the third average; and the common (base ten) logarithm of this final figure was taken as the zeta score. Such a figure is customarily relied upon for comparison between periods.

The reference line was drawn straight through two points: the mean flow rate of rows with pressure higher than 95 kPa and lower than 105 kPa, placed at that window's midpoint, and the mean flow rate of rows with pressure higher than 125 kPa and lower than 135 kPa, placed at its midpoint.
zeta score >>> 0.143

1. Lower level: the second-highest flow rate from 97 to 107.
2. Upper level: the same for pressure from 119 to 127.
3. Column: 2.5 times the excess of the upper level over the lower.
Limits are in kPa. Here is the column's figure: 151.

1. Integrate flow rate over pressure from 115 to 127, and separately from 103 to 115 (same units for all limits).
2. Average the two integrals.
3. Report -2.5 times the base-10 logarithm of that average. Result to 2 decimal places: -8.21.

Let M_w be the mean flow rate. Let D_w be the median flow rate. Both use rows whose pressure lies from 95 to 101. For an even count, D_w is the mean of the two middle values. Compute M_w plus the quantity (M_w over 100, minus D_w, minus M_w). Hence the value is -64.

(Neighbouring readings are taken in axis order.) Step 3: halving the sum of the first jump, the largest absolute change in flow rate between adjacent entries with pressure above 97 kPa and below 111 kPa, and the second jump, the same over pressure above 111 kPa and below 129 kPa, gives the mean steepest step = 12.4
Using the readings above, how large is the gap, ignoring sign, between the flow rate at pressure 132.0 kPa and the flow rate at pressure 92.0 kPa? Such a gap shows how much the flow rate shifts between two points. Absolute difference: 120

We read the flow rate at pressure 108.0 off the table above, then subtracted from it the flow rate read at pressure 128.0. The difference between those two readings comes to -37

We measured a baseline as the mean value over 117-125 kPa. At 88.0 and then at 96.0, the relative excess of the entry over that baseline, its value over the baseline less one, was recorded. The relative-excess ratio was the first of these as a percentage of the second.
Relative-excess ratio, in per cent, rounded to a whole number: 65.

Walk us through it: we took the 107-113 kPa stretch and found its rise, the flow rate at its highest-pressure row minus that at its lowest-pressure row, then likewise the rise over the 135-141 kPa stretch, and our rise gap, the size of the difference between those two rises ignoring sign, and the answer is 22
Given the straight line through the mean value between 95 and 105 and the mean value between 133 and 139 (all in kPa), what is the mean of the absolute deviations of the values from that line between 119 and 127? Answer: 31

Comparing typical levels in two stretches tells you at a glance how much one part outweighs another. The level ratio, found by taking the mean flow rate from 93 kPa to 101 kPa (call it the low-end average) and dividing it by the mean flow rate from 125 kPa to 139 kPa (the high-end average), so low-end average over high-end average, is 0.36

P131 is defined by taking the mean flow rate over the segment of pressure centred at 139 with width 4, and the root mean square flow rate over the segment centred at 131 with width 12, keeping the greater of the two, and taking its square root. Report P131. 13.5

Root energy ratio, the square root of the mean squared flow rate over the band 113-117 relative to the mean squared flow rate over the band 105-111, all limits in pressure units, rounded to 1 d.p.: 1.2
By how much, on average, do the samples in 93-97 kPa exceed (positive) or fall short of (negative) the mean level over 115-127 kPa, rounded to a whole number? -117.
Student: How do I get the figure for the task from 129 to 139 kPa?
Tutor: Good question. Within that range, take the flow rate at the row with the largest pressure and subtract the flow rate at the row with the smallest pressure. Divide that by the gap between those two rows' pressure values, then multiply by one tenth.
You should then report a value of -0.1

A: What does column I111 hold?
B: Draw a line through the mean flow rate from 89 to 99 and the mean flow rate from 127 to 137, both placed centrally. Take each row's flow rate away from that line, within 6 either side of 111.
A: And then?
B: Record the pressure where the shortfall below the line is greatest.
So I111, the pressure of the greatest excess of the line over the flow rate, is 106.0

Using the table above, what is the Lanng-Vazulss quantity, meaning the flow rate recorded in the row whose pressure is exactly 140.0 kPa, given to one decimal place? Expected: 179.0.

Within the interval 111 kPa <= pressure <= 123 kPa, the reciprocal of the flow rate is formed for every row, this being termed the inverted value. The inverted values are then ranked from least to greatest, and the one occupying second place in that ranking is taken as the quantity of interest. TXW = 0.0057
